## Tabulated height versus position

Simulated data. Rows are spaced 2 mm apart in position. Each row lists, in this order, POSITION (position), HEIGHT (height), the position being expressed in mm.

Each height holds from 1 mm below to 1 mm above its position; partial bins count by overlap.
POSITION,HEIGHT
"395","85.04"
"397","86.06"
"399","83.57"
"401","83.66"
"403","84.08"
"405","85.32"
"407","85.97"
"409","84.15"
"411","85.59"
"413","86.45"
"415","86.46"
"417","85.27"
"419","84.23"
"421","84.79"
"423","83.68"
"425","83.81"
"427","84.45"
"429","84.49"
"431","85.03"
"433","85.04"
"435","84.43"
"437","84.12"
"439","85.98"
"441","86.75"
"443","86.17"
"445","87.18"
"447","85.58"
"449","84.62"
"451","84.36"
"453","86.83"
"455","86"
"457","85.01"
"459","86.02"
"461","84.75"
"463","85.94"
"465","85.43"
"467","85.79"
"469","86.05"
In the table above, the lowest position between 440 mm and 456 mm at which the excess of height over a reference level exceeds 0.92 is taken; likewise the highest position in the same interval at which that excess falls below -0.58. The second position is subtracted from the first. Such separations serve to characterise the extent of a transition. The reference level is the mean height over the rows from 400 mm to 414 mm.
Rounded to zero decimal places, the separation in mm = -10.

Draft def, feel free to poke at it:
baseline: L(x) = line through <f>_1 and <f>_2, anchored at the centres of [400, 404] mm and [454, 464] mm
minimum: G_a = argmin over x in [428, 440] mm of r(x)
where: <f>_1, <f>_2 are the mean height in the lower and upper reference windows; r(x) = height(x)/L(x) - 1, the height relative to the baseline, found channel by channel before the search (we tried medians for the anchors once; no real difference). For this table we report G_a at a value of 437 mm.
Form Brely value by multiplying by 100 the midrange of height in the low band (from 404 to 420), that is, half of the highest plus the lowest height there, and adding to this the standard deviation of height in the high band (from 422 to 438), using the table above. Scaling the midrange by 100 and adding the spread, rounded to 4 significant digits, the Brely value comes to 8531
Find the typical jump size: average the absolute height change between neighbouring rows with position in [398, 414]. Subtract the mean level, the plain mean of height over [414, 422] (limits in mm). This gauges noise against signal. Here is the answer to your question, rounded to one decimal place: -84.3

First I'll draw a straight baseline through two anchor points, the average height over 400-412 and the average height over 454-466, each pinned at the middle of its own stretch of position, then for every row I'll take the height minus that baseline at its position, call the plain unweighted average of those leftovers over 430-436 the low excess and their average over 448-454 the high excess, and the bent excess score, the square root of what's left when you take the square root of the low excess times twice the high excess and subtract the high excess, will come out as 0.65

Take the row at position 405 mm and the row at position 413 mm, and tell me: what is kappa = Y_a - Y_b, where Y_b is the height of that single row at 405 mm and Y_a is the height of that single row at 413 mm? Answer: 1.1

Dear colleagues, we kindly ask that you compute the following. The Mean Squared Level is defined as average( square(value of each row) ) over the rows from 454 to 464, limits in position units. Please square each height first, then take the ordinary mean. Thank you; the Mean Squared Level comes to 7318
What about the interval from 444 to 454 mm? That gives 7348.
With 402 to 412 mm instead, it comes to 7229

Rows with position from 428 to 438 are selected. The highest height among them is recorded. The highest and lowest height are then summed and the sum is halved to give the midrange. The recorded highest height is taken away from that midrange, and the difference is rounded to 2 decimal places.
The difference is -0.46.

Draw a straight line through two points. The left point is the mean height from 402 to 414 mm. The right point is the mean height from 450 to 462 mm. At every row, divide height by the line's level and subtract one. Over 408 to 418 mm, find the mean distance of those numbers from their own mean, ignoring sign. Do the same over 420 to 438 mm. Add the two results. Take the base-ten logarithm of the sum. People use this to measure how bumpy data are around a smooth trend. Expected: -1.90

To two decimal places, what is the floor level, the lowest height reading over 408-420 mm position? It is 84.15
